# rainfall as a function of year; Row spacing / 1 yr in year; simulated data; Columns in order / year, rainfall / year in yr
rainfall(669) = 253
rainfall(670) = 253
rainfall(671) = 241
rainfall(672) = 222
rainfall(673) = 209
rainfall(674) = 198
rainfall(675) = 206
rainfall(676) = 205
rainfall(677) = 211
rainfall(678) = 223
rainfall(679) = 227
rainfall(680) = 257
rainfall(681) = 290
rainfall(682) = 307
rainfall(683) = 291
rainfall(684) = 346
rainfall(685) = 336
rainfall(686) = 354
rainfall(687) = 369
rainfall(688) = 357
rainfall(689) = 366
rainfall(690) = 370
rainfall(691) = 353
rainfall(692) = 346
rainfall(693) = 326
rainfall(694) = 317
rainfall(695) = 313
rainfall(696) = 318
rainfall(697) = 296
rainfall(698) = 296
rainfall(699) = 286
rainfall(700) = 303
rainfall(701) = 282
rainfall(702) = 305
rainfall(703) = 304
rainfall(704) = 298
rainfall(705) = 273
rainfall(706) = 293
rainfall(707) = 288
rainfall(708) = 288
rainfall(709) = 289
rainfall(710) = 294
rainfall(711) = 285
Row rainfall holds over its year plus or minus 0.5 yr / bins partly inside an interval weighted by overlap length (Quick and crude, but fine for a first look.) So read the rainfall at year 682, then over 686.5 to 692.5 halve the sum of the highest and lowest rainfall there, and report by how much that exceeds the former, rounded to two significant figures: 51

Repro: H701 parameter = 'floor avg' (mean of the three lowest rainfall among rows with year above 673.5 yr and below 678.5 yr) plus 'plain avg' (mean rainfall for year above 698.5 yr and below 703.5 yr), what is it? 499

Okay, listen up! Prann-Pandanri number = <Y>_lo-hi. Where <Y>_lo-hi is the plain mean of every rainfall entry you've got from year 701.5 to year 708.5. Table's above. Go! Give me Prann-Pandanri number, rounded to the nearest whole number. 293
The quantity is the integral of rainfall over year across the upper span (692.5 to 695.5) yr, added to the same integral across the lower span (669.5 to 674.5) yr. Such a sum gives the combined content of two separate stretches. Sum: 2079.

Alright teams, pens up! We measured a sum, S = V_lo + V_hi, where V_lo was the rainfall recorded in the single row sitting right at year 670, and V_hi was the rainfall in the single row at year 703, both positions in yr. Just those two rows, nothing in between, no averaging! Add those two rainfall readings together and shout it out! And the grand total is 557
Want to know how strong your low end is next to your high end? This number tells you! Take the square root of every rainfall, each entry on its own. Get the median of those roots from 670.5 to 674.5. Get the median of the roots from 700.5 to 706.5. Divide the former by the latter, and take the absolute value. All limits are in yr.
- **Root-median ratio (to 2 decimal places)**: 0.85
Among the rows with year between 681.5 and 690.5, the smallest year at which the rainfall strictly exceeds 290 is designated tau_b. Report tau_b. 682 yr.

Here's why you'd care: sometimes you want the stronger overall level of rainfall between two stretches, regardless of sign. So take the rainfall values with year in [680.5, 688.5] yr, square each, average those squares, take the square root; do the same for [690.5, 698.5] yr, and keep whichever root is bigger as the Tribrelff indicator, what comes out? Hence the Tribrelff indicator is 333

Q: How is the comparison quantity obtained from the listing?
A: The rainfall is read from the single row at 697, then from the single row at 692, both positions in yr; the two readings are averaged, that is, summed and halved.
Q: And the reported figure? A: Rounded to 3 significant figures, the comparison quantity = 321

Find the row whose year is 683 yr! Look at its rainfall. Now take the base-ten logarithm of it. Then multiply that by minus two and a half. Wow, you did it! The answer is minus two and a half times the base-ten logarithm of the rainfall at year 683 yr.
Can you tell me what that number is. -6.16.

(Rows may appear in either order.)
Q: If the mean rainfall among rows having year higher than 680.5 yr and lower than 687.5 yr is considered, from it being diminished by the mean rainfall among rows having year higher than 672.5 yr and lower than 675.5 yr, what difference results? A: 123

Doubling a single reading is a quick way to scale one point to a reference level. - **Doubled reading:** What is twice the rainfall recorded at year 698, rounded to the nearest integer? 592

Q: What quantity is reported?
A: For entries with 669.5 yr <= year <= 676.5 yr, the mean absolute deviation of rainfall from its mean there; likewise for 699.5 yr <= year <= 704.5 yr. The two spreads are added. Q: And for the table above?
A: 23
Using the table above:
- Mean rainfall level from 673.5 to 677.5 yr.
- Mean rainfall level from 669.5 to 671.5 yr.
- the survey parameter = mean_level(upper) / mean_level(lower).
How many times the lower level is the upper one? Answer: 0.83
